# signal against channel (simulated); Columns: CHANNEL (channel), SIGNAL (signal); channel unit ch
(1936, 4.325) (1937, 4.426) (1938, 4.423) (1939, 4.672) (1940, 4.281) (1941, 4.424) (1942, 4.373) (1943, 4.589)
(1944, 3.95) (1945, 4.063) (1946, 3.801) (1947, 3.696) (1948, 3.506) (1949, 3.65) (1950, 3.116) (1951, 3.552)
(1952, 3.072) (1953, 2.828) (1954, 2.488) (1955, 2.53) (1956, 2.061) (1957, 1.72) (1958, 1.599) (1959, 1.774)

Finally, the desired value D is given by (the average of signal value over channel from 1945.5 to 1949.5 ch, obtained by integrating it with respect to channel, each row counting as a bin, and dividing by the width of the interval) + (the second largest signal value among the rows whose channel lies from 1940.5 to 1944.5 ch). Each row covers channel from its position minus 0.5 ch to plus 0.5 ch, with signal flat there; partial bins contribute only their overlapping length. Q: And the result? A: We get 8.1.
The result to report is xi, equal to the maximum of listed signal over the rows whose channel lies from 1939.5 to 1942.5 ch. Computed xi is 4.424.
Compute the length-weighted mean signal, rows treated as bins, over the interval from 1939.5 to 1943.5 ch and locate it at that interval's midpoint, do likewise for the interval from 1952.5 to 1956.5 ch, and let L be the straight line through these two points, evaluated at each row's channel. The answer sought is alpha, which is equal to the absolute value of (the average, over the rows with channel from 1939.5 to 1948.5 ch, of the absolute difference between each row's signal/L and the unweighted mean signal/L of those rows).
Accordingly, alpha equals 0.033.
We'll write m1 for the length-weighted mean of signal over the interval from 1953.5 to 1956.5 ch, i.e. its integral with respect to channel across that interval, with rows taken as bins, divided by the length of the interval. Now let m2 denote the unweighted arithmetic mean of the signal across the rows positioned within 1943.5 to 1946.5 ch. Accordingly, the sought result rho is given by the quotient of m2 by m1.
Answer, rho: 1.67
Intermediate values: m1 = 2.4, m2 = 3.9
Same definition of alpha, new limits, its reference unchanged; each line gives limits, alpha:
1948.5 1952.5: 0.056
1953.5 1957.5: 0.074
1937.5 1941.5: 0.036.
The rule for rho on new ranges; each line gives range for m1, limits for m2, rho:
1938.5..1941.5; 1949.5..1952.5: 0.73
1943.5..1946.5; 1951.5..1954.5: 0.71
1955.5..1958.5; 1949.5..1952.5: 1.81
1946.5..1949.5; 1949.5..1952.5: 0.90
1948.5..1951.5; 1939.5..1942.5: 1.27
